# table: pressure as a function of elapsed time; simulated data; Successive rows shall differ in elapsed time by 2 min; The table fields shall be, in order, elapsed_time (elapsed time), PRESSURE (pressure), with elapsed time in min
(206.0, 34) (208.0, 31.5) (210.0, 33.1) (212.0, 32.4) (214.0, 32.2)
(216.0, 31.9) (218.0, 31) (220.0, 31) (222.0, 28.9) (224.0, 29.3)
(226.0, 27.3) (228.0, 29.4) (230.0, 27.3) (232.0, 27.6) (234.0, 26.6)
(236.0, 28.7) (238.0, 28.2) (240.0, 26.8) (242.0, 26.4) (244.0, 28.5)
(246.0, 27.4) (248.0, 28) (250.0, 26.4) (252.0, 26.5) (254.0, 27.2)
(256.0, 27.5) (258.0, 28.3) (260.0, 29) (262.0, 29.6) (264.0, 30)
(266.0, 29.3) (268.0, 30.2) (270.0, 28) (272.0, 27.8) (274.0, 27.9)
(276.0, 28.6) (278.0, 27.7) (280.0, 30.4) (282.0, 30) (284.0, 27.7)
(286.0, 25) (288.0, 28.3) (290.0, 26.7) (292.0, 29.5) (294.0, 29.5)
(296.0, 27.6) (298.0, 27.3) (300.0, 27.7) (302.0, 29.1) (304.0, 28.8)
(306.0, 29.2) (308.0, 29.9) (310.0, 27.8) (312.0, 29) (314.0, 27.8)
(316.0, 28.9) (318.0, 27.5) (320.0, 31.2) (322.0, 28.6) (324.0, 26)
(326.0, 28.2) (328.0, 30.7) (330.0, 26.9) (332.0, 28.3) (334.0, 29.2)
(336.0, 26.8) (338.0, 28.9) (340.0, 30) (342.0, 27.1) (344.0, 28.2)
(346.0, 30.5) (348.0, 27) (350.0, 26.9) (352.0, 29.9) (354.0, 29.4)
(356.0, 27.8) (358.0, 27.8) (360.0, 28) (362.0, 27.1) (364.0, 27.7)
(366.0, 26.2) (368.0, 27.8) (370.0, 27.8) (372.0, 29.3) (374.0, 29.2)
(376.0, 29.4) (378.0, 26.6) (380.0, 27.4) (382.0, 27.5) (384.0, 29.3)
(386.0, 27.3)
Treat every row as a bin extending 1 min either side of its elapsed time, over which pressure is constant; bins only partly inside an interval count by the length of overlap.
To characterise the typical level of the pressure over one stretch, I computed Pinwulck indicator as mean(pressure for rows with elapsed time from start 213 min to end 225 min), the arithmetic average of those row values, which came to 30.7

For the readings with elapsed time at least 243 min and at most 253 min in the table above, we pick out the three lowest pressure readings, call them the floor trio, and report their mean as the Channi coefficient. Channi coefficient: 26.8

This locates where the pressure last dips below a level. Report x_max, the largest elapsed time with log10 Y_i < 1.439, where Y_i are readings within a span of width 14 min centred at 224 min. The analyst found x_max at 230.0 min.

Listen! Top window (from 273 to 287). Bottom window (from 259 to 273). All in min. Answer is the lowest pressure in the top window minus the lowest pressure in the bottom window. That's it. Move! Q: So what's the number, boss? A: -2.8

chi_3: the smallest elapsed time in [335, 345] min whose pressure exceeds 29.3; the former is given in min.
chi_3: 340.0 min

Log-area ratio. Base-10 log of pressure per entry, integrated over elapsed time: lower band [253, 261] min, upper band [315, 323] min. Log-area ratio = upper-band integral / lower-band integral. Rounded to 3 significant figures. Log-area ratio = 1.01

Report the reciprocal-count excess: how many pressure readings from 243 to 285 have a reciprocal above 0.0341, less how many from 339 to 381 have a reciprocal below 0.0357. 8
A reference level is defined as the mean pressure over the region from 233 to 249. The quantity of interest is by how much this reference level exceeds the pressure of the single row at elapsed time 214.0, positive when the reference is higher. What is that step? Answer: -4.6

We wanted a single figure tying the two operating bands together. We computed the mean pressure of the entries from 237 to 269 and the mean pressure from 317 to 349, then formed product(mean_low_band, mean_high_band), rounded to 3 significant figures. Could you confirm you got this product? 799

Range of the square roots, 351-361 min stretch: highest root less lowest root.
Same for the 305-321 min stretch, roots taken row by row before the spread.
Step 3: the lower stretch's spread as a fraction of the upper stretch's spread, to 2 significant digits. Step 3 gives 1.7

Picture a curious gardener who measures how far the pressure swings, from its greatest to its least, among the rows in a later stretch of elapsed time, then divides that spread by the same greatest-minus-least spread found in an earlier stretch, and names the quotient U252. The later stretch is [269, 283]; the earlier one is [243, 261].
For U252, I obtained 1.0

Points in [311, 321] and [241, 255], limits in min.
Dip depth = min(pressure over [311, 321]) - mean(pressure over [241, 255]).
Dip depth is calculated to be 0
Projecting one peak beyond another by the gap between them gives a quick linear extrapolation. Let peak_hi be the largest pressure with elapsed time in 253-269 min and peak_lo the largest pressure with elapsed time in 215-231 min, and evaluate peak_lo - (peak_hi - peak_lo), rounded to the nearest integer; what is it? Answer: 34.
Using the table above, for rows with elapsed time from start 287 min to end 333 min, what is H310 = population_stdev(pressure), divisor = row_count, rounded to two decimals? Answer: 1.22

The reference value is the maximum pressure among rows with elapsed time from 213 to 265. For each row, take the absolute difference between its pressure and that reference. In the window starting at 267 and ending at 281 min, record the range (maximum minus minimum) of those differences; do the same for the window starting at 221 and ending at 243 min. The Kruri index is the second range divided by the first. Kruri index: 1.1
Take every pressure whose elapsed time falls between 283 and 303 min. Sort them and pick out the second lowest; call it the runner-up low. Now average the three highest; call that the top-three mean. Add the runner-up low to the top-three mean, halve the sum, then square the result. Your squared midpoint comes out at 786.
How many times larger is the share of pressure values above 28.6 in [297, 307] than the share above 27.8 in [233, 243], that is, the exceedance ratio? 1.50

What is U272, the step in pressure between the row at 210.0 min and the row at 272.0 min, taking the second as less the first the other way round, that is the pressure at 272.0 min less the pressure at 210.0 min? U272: -5.3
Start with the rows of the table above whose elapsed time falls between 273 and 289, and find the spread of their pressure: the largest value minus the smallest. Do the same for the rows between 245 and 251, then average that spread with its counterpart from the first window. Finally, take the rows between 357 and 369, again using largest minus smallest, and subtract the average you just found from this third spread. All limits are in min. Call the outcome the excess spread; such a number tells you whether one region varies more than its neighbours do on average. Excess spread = -1.7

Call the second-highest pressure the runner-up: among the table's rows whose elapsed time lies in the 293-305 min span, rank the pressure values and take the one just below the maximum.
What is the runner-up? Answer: 29.1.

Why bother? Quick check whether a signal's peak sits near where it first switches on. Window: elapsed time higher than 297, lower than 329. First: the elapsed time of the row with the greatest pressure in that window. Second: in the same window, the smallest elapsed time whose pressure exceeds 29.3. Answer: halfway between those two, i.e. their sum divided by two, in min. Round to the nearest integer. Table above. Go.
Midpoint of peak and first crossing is 314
